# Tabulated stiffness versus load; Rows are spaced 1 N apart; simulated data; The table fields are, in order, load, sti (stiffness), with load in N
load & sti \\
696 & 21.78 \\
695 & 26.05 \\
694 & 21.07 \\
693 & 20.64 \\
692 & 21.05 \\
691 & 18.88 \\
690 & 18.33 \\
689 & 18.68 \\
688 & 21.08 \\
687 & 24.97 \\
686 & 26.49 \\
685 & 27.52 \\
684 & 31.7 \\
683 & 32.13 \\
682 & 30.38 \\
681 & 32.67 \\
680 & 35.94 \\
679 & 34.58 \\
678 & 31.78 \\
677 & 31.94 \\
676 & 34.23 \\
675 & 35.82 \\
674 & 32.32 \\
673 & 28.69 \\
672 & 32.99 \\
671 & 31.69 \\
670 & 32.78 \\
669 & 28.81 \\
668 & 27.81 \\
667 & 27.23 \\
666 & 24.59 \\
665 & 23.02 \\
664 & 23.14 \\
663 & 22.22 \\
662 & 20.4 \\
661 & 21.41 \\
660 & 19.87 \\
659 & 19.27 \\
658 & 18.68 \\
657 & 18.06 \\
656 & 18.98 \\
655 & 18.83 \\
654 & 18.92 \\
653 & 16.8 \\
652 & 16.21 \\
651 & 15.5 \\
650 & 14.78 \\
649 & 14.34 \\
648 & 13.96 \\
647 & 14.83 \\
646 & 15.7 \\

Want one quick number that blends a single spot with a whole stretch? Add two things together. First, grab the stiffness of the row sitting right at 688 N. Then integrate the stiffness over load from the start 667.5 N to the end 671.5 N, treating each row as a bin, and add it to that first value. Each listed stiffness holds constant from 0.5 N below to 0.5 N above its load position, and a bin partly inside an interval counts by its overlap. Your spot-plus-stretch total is 142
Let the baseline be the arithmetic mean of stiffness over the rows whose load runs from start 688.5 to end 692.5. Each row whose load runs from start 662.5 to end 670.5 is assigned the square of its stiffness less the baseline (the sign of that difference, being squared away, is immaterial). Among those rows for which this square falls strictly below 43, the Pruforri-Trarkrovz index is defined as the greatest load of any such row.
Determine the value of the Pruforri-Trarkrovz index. 666 N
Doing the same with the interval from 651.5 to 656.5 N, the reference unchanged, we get 656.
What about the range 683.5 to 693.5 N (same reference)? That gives 693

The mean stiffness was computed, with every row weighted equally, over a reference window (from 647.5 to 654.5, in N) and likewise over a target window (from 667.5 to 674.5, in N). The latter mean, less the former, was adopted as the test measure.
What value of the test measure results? 15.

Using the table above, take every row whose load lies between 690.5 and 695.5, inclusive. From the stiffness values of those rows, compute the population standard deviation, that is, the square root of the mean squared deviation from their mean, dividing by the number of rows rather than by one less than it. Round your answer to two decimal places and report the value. 2.40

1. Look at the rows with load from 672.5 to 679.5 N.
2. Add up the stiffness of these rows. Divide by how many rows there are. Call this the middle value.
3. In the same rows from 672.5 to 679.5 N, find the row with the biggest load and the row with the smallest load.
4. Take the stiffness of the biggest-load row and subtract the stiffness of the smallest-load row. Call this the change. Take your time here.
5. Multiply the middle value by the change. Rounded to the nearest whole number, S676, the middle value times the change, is 193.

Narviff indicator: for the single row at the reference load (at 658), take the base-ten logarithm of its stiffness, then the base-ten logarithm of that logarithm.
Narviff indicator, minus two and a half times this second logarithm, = -0.26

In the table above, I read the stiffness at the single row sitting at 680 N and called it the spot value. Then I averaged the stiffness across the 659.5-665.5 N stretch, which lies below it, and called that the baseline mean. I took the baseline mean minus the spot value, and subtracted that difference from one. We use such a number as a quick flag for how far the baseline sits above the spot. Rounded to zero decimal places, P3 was 15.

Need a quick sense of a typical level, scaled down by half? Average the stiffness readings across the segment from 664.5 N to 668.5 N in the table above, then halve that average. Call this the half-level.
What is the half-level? 12.8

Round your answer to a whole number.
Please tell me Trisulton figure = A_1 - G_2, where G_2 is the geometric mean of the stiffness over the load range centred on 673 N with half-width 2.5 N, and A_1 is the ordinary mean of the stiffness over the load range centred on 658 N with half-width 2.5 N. -13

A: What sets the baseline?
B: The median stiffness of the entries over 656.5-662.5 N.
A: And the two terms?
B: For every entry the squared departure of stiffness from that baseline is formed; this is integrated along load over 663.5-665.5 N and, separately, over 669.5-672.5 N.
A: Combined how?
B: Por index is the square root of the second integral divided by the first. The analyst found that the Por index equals 4.5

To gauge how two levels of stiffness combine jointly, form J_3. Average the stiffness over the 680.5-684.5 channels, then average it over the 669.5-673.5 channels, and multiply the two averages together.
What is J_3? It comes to 1000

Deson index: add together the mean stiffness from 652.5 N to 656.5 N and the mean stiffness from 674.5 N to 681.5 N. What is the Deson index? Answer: 52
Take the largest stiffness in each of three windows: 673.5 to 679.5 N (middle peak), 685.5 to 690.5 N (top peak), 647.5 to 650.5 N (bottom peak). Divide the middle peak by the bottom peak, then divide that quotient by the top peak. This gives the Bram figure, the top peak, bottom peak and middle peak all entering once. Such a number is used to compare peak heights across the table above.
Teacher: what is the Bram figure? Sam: 0.091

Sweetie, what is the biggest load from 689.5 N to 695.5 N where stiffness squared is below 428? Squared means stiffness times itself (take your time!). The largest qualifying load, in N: 693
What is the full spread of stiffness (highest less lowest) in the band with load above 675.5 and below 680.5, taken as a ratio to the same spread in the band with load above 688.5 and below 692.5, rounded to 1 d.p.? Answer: 1.5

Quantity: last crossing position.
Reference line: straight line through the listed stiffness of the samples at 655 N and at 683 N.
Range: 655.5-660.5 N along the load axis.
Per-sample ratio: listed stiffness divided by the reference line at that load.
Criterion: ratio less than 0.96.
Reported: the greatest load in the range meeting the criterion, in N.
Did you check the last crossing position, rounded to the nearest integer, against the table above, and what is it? 660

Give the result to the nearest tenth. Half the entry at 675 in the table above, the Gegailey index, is 17.9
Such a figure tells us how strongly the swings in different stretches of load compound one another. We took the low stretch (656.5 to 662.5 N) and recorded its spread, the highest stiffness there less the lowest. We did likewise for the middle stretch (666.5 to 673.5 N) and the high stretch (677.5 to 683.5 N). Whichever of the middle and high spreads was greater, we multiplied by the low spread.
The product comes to 19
